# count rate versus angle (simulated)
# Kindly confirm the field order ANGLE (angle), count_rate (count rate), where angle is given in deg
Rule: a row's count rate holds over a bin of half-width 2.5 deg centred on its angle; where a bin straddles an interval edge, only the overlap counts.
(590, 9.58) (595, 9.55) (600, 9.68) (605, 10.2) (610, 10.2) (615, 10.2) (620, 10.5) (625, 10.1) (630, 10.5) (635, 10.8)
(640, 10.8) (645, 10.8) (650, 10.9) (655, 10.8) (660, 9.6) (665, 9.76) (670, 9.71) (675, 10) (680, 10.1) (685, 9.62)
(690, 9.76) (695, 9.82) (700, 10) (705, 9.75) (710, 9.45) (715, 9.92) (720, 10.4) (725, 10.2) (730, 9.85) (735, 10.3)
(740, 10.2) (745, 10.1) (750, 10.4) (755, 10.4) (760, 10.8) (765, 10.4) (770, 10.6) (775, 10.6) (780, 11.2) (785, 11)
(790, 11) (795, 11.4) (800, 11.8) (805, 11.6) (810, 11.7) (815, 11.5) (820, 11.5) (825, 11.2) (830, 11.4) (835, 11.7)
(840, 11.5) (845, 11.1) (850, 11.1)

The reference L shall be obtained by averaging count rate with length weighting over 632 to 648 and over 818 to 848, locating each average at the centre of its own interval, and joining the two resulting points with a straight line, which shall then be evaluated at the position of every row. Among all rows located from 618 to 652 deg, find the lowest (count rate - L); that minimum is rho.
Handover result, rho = -0.65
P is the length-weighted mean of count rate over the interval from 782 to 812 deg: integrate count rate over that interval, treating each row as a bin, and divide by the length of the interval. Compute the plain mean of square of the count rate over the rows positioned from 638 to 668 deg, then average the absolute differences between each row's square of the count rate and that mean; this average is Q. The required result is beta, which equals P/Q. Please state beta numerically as 1.1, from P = 11.41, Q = 10.4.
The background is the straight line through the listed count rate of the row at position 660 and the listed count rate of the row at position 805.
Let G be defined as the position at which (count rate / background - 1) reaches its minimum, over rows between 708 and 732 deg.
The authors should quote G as 710 deg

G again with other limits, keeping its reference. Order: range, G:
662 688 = 685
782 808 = 790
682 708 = 705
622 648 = 625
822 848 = 845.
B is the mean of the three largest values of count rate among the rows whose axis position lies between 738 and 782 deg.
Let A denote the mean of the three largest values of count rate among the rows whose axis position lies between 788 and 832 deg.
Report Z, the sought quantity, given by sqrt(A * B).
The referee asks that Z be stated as 11.3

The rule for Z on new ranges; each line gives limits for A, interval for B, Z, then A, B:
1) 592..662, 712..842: 11.3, 10.8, 11.7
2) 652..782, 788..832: 11.3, 10.9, 11.7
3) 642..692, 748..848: 11.3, 10.8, 11.7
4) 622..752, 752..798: 11.0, 10.8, 11.2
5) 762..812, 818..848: 11.6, 11.7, 11.6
